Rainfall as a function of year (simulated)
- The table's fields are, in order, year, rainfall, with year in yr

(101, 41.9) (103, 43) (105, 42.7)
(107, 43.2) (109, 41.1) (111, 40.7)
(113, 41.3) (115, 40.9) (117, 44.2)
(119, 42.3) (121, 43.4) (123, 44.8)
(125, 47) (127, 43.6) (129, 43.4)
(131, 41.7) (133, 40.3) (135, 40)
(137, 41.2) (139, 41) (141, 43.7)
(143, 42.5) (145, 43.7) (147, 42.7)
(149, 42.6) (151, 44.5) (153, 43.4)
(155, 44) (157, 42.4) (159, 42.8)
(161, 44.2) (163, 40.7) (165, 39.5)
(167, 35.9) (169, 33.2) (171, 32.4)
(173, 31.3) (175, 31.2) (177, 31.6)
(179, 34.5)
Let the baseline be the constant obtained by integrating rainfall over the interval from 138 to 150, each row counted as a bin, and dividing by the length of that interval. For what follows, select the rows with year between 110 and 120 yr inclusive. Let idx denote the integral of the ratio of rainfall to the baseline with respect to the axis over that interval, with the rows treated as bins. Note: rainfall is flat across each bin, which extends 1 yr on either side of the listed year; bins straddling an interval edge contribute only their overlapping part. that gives 9.8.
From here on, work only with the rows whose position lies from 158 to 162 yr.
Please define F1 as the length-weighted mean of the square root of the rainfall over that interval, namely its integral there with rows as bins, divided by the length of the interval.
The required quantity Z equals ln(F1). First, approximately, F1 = 6.60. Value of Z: 1.89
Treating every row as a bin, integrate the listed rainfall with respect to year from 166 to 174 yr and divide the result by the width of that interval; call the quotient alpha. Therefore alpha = 33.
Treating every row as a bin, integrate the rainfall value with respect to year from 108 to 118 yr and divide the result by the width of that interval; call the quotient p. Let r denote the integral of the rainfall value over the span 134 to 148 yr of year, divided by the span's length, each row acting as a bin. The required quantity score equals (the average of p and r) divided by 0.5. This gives 83.8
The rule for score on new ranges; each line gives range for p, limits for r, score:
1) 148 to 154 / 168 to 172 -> 76.3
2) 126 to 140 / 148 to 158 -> 85.0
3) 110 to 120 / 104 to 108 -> 84.8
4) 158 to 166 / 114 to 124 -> 84.9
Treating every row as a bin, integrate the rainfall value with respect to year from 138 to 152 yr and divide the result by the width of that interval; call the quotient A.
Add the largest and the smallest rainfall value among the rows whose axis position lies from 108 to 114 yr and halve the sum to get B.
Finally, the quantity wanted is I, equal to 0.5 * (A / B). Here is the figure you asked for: 0.52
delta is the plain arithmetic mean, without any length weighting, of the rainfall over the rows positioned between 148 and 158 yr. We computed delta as 43.4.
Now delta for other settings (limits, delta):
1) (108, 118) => 41.6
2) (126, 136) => 41.8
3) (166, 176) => 32.8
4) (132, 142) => 41.2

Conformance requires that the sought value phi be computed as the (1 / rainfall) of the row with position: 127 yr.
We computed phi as 0.0229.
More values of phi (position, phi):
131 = 0.0240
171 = 0.0309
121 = 0.0230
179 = 0.0290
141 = 0.0229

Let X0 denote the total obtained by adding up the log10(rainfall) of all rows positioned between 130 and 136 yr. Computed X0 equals 4.83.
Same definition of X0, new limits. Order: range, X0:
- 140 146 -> 4.91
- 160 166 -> 4.85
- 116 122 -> 4.91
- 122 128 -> 4.96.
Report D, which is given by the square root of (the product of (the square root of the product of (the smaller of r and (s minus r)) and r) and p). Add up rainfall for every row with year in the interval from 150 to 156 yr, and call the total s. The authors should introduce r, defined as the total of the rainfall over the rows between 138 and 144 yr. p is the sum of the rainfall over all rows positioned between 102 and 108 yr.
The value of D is 56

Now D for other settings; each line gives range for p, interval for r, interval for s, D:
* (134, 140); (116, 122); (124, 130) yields 53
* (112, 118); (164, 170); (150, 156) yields 80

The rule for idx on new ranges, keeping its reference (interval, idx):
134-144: 9.8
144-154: 10.2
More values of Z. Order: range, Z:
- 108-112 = 1.86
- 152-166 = 1.87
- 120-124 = 1.89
